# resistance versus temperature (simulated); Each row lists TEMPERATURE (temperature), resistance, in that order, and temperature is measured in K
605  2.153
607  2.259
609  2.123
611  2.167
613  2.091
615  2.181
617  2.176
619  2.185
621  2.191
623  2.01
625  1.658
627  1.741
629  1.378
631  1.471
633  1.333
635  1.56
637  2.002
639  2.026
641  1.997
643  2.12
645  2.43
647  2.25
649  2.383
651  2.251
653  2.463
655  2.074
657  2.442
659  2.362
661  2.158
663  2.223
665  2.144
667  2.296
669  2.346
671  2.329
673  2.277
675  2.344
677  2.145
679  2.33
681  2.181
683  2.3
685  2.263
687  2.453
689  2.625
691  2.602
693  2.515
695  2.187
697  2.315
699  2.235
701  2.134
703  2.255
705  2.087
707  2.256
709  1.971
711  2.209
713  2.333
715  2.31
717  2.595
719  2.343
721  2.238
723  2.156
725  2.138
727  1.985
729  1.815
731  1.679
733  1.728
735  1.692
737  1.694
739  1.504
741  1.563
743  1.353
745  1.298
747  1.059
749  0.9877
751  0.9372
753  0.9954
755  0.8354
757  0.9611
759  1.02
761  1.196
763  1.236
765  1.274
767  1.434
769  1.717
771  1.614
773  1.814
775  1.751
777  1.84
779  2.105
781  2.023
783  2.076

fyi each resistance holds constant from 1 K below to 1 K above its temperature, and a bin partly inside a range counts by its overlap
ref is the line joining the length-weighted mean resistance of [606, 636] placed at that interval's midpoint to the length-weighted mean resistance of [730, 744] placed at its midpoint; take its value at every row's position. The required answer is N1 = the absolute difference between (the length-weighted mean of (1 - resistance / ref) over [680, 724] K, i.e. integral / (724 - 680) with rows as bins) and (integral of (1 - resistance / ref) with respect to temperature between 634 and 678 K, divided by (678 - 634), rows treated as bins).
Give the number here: 0.14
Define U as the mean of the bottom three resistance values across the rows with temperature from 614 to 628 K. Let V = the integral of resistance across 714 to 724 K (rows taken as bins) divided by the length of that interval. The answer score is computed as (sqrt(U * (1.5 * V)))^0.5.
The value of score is 1.58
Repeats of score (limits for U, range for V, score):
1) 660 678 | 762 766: 1.42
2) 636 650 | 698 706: 1.60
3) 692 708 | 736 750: 1.44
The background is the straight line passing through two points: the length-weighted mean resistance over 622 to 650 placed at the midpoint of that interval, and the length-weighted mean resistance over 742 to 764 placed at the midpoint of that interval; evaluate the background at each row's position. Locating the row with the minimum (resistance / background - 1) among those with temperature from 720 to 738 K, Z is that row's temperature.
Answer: 731 K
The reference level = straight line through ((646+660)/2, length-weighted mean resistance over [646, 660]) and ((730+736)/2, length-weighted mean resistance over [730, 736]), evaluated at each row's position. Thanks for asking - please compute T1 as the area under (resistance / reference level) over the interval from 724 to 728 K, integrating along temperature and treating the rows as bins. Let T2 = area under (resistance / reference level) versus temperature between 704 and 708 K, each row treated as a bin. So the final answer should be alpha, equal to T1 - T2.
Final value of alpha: 0.1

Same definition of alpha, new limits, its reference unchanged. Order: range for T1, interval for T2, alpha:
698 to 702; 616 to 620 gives 1.1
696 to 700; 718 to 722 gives -0.5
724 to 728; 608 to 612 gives 1.5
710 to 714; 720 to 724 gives 0.0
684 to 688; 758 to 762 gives 1.6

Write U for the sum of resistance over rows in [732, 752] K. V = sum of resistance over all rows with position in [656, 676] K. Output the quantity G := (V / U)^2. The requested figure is 2.75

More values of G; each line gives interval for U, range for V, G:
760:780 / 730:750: 0.83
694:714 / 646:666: 1.07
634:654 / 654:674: 1.11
